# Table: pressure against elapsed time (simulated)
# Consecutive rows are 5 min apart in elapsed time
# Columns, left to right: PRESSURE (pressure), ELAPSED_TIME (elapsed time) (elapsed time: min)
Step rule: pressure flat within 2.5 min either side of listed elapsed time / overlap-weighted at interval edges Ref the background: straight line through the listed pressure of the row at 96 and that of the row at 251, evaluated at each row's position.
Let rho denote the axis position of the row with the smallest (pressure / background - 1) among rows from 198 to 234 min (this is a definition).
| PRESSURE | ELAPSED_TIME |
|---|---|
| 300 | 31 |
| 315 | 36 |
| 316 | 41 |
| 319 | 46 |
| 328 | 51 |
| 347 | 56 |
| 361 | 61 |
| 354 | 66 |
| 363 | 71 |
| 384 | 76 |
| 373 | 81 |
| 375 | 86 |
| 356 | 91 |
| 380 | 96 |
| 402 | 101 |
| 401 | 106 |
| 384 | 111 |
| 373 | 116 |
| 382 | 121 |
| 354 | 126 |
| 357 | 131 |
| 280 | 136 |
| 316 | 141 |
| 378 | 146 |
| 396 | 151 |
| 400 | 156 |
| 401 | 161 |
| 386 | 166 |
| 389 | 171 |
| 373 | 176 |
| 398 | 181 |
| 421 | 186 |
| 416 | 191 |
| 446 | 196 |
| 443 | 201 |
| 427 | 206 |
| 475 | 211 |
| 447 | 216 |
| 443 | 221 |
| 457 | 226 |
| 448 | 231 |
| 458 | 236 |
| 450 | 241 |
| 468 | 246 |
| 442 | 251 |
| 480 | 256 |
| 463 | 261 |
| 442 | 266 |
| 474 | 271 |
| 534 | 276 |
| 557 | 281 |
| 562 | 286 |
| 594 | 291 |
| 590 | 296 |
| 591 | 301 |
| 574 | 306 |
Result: 206 min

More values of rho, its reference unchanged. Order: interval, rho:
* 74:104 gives 91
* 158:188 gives 176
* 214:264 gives 251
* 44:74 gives 46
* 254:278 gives 266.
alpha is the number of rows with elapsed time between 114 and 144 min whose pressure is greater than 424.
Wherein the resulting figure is 0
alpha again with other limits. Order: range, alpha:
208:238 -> 6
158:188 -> 0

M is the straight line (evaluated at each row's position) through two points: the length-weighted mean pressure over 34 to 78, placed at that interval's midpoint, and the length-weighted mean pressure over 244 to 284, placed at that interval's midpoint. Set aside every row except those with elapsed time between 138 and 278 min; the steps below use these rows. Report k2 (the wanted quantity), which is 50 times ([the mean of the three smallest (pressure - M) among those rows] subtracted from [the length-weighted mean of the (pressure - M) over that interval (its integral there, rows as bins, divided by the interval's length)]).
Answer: 2197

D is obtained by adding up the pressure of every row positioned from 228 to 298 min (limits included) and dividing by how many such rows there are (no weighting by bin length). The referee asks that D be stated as 497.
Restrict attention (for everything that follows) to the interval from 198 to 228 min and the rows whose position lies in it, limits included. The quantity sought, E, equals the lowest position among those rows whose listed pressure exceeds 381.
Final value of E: 201 min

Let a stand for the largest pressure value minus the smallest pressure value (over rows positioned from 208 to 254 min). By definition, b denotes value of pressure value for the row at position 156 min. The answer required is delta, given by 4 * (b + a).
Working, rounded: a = 33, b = 400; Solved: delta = 1732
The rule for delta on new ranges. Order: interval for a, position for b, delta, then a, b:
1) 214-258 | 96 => 1672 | 38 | 380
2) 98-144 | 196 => 2272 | 122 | 446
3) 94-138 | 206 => 2196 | 122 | 427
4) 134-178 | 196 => 2268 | 121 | 446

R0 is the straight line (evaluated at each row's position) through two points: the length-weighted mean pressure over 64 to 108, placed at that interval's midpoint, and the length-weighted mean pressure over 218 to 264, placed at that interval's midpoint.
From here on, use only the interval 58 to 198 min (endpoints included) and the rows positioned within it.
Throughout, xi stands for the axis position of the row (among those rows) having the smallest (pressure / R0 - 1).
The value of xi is 136 min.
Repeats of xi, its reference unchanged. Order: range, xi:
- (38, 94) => 41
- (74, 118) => 91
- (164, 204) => 176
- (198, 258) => 251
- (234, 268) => 266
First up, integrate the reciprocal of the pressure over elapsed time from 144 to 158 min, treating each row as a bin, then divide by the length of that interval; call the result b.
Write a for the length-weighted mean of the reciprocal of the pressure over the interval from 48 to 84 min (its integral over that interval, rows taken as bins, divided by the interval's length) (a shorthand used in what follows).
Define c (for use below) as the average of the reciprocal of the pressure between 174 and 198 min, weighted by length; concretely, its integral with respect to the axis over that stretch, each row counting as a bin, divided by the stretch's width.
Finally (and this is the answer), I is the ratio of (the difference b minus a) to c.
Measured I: -0.10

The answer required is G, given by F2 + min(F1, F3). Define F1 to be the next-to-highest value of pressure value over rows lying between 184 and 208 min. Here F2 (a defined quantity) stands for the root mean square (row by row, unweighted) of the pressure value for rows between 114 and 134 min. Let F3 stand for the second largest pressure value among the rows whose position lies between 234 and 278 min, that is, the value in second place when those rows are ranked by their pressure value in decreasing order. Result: 810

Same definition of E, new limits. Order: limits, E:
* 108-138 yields 111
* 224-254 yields 226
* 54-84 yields 76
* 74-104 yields 76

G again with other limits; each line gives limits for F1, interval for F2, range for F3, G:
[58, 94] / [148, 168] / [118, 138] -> 753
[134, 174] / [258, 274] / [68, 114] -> 860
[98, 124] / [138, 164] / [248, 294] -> 781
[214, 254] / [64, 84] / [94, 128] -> 770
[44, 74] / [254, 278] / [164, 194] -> 841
